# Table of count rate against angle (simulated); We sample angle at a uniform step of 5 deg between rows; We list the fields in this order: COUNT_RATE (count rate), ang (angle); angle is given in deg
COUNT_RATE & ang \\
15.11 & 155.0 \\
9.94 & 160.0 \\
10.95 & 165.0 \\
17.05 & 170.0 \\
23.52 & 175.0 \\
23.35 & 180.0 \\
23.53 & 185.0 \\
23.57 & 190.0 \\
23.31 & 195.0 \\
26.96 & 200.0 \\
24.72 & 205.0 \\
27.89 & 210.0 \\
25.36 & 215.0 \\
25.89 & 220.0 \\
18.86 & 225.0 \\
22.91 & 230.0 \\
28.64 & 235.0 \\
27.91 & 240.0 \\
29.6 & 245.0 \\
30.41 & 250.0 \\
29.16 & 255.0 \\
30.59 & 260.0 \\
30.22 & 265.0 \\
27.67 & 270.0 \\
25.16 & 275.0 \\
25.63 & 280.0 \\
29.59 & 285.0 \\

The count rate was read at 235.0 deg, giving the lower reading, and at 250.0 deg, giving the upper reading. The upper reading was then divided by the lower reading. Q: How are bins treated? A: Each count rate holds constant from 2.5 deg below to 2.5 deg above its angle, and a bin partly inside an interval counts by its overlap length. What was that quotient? 1.06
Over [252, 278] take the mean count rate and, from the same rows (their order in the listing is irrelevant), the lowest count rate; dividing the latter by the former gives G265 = 0.88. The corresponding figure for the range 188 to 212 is 0.92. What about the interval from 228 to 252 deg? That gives 0.82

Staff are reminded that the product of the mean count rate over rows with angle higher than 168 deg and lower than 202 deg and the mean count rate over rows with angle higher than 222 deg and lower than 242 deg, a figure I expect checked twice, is 566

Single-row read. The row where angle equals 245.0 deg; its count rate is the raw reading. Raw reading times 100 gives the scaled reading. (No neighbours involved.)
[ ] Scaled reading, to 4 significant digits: 2960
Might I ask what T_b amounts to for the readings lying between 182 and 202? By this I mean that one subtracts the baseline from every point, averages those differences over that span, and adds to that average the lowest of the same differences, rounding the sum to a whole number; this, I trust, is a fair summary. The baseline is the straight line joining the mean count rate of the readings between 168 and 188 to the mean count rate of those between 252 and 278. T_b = 1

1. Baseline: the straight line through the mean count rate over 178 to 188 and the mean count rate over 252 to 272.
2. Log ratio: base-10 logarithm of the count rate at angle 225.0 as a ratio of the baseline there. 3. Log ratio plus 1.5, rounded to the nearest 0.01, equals 1.35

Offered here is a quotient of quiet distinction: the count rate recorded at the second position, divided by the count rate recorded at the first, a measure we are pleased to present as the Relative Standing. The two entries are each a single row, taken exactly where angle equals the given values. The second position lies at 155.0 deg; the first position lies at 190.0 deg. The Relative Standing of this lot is 0.6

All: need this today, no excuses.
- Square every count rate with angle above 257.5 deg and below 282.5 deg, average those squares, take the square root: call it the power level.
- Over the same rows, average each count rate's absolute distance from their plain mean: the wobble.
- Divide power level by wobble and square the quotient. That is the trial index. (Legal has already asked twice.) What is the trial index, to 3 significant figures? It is 187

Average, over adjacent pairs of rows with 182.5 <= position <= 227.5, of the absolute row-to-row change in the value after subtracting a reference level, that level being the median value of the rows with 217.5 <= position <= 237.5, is 2.4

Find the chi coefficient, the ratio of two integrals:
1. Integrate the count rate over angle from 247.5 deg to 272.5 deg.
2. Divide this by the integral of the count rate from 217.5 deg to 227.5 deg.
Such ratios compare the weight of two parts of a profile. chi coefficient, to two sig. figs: 3.3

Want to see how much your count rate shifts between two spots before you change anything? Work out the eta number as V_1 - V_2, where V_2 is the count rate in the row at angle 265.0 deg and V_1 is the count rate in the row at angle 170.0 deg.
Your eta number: -13.2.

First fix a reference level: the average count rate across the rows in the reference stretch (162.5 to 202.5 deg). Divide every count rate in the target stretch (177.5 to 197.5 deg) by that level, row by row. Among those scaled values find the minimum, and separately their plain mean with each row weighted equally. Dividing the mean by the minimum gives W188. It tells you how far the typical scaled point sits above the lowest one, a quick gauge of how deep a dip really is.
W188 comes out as 1.01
